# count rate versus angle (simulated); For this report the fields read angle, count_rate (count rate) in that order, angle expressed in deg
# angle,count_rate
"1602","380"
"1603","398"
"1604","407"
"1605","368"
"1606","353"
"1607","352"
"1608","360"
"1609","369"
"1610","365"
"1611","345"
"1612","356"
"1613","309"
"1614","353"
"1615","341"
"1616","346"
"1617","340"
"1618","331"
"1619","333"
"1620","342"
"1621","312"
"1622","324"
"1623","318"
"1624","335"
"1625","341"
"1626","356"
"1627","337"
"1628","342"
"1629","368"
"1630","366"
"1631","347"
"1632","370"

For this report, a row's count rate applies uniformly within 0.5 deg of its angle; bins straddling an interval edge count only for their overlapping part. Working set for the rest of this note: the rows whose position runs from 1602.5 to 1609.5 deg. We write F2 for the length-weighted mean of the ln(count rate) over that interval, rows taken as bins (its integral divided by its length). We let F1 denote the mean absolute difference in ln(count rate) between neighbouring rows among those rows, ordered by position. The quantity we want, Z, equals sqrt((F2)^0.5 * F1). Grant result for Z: 0.295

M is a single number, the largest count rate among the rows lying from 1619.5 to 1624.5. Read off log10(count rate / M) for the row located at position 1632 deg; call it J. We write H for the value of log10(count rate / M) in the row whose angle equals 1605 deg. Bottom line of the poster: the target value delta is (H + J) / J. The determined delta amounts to 1.9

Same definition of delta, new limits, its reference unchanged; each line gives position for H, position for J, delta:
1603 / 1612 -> 4.8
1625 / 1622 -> 1.1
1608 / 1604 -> 1.3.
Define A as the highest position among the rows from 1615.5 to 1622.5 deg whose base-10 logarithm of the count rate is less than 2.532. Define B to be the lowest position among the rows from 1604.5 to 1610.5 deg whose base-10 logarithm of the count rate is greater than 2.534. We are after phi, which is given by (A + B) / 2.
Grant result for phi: 1613.5 deg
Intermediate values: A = 1622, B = 1605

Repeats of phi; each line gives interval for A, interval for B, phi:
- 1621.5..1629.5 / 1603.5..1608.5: 1615.5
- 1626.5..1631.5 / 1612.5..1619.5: 1620.5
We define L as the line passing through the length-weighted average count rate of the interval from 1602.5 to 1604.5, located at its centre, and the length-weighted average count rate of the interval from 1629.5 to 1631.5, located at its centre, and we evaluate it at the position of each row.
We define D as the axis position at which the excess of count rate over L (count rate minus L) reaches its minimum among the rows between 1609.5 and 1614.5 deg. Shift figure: 1613 deg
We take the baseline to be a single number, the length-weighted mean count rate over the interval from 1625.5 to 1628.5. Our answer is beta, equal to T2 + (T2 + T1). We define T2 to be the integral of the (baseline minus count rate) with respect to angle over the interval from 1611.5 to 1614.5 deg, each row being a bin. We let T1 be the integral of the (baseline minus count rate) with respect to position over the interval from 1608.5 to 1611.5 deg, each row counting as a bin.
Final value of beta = -10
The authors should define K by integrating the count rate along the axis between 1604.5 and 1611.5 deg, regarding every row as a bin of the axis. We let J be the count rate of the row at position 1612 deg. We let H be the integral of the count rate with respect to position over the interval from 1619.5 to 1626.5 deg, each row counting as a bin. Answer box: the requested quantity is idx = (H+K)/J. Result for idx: 13.6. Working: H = 2328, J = 356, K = 2512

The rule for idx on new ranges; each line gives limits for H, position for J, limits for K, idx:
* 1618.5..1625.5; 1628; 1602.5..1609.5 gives 14.4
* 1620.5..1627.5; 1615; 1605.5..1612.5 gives 14.1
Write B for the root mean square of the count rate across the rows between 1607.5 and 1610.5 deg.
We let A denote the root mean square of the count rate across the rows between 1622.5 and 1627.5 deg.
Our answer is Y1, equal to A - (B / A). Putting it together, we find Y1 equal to 337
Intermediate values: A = 338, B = 365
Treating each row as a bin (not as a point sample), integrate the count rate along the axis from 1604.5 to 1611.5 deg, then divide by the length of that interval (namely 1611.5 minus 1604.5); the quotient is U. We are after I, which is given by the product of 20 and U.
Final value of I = 7177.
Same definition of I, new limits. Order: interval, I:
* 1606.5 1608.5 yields 7120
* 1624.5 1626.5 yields 6970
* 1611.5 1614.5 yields 6787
